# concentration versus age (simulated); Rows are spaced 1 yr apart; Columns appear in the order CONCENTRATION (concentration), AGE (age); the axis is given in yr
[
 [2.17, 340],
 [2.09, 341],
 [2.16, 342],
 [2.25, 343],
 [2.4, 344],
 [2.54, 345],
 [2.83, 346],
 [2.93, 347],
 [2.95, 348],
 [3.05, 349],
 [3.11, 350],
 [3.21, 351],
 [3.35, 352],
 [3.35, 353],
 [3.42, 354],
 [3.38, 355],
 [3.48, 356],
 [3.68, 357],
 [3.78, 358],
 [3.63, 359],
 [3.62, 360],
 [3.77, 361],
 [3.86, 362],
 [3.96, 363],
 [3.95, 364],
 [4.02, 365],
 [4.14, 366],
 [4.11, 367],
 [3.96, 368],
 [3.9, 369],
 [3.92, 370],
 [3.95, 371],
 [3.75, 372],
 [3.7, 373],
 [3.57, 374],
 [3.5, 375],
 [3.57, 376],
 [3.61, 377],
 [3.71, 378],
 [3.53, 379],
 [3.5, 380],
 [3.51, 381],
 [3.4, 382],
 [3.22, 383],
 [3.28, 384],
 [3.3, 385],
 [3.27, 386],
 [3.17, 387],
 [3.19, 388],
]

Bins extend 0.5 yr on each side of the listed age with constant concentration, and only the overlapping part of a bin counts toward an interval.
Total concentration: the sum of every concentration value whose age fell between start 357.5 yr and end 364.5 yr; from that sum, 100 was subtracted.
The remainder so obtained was -73.4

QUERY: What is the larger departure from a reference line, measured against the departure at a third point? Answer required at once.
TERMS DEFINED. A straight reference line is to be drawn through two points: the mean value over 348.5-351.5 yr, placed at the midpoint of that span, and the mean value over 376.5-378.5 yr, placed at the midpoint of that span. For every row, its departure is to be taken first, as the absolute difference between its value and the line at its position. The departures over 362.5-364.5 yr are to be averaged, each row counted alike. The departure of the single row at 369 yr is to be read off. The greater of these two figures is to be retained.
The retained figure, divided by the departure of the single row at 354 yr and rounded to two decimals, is 2.60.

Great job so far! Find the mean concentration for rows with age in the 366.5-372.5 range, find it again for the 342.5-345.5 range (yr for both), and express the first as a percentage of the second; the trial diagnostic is 164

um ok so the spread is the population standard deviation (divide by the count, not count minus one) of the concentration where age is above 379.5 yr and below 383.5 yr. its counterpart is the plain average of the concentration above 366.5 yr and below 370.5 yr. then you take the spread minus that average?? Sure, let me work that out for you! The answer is -3.9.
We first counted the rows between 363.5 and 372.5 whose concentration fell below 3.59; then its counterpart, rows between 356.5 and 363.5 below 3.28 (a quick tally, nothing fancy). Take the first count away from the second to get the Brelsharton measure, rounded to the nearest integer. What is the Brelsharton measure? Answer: 0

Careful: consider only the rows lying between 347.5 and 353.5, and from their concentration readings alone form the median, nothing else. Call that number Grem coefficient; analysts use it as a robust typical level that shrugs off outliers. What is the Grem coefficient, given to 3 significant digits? 3.16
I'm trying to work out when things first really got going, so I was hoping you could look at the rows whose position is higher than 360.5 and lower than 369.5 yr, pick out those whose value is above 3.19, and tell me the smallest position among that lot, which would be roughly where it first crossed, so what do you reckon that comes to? 361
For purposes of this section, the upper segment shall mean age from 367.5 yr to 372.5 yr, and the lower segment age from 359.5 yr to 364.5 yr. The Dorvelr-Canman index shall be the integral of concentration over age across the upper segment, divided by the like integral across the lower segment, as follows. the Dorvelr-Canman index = 1.02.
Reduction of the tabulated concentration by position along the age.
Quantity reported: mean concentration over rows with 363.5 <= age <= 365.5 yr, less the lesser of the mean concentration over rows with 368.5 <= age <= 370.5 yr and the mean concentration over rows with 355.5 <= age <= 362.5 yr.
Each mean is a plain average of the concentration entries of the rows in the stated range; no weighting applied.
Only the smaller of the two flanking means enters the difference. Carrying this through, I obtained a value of 0.3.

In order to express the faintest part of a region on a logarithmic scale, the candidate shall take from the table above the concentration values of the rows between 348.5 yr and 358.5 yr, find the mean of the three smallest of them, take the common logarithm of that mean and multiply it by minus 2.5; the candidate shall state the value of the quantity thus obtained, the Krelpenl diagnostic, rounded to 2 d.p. -1.24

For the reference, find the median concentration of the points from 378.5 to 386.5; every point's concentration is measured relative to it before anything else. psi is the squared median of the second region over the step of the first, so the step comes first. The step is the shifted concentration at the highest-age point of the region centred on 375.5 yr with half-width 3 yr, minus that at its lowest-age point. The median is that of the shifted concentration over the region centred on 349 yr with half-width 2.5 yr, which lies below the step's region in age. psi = 9.0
